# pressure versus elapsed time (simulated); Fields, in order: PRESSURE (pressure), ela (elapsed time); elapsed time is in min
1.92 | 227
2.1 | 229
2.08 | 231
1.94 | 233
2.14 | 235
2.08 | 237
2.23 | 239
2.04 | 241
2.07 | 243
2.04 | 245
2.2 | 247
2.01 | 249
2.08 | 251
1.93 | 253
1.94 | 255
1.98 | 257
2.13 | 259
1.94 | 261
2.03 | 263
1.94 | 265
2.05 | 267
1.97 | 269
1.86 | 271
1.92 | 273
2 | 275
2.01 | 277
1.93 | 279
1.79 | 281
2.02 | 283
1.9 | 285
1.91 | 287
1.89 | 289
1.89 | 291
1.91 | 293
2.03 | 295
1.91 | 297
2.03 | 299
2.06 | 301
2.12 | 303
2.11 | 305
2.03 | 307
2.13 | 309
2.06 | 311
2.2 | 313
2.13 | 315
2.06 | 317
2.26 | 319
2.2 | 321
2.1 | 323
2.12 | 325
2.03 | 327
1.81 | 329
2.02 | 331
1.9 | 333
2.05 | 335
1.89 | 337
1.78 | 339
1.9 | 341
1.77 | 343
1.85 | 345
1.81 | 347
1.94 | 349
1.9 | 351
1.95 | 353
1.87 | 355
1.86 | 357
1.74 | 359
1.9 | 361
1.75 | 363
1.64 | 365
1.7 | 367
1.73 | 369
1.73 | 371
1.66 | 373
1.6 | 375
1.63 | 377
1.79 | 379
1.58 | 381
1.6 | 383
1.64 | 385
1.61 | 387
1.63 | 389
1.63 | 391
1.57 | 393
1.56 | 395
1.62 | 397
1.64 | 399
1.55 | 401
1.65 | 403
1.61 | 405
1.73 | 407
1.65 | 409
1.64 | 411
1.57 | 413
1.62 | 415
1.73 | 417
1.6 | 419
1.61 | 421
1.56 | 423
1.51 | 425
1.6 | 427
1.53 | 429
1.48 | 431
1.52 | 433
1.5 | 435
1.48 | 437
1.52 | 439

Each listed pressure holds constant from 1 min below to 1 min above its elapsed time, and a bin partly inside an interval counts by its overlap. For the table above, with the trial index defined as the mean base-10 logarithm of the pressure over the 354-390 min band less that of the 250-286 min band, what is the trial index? -0.06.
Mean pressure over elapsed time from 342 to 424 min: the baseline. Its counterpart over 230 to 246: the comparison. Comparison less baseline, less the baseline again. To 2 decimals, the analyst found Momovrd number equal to -1.31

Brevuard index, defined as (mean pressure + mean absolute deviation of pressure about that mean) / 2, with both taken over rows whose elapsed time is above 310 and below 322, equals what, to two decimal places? 1.11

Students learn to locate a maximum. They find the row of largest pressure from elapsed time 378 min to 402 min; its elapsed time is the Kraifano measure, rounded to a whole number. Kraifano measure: 379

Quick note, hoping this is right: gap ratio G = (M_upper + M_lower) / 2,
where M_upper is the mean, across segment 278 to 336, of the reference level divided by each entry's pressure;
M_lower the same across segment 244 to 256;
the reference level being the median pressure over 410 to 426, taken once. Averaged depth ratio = 0.79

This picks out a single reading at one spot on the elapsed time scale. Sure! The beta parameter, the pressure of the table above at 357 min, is 1.86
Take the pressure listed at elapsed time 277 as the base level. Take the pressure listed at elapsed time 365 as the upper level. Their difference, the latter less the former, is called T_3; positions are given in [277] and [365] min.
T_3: -0.37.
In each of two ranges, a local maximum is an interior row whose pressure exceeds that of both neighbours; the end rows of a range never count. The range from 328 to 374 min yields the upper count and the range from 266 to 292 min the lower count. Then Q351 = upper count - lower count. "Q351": 4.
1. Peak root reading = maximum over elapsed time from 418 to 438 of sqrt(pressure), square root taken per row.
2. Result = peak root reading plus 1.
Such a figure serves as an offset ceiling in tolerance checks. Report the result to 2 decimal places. 2.27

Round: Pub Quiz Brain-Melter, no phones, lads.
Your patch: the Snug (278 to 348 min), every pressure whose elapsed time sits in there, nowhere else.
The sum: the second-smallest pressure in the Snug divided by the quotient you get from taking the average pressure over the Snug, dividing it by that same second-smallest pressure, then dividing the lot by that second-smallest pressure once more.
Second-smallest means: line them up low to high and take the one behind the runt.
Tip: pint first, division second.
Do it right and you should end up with 2.8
